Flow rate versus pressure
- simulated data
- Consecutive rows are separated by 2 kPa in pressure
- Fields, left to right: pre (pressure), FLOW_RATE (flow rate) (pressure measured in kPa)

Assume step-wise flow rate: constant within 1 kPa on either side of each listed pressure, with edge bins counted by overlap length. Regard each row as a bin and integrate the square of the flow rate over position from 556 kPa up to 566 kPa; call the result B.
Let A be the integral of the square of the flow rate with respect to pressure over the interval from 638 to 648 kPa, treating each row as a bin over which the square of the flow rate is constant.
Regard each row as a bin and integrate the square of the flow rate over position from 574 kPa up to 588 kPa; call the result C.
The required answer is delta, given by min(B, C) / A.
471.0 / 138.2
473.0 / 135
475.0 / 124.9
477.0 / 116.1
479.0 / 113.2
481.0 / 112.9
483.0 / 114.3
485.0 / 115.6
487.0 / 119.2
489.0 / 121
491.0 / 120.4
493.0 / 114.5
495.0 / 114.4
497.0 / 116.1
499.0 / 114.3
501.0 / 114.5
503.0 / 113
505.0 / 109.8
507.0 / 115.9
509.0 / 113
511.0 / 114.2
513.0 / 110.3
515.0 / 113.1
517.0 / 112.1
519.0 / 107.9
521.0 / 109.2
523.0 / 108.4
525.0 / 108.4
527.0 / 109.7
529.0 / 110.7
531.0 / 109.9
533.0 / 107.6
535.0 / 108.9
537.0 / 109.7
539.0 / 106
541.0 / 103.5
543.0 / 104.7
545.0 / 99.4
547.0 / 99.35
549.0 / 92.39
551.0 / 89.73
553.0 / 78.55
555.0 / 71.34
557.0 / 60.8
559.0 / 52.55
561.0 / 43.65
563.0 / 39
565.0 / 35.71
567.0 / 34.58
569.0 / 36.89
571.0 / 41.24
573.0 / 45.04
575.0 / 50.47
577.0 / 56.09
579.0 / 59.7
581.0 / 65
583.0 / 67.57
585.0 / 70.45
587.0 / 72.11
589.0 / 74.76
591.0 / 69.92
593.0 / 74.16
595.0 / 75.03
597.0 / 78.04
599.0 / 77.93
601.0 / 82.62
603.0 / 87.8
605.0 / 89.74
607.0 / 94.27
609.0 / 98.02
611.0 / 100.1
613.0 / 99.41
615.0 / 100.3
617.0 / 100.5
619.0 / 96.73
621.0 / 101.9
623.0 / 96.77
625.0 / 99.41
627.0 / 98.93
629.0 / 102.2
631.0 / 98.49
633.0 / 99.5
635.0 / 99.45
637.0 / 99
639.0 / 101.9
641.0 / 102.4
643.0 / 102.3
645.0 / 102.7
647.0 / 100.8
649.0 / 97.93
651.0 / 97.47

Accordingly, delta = 0.2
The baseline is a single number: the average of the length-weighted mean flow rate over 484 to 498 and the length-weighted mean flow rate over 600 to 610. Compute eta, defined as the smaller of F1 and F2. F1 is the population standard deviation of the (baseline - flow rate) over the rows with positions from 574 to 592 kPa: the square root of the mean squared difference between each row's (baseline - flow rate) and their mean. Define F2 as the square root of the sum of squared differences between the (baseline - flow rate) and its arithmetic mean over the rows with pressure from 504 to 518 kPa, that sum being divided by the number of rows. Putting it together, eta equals 2.0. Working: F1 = 7.6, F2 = 1.97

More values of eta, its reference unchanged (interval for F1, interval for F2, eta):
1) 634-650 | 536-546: 1.7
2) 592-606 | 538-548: 2.7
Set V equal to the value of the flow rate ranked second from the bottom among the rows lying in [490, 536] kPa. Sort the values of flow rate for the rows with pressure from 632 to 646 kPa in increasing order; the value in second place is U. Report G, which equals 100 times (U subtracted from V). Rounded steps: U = 99.45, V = 107.9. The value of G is 845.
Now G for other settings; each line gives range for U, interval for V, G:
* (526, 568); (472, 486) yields 7749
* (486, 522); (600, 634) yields -2140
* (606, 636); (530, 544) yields 797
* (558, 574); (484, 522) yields 7349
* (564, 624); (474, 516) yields 7459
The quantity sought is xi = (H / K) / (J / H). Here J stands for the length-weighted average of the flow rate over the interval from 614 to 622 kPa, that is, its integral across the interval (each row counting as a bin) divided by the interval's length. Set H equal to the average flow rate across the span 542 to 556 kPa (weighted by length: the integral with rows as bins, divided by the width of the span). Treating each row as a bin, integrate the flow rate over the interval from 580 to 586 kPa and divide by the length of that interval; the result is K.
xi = 1.2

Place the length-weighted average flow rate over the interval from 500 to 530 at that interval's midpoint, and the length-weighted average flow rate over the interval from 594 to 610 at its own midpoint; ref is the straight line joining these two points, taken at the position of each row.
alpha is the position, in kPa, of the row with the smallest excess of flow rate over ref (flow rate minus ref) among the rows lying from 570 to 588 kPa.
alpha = 571.0 kPa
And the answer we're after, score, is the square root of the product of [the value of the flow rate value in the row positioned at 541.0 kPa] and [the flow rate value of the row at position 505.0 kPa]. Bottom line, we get 107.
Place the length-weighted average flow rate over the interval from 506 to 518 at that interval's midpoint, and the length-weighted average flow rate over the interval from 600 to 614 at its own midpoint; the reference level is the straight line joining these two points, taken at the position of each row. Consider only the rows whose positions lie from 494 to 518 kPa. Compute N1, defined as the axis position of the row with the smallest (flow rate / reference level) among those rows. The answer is 505.0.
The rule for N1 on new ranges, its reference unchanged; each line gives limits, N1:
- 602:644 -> 603.0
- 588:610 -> 591.0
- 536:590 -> 567.0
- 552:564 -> 563.0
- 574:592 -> 575.0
